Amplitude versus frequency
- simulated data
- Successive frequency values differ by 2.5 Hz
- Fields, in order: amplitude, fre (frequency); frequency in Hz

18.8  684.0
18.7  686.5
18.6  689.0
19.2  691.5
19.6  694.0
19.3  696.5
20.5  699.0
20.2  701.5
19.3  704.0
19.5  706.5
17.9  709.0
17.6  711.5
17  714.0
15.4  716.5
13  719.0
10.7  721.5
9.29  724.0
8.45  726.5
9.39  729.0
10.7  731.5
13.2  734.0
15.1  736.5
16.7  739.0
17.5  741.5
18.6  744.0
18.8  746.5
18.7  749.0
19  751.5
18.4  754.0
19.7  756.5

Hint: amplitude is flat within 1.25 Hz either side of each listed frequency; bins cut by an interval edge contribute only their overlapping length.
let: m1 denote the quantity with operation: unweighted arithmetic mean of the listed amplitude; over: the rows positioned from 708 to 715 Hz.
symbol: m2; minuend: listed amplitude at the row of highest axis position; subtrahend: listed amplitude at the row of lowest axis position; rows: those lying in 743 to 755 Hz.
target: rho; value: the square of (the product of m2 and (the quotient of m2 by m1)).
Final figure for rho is 0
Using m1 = 17.5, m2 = 0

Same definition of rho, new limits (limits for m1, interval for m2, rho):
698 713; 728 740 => 8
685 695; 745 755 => 0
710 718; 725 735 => 2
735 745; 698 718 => 2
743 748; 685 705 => 0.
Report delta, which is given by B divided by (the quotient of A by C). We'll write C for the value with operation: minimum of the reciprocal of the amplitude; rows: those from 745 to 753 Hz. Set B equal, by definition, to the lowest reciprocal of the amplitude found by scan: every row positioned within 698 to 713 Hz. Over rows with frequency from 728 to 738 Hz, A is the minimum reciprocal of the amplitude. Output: 0.039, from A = 0.066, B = 0.0488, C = 0.053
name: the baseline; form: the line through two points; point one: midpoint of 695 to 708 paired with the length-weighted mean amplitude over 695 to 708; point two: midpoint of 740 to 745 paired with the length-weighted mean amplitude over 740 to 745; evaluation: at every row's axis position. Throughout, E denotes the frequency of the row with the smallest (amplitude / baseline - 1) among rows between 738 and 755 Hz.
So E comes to 739.0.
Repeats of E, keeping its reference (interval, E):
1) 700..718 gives 716.5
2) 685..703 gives 689.0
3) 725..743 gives 726.5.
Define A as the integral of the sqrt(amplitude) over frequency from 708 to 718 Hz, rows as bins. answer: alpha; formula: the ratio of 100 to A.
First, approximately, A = 41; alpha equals 2.44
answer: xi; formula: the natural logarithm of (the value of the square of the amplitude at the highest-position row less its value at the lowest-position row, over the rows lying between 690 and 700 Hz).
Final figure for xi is 3.9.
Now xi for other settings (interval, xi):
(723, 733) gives 3.3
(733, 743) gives 4.9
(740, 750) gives 3.8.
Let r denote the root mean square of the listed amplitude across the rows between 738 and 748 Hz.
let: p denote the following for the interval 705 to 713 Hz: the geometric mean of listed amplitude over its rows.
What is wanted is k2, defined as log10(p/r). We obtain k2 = 0.009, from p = 18.3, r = 17.9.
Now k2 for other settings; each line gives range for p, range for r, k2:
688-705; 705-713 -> 0.027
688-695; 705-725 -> 0.093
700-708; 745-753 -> 0.019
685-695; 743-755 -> 0.007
